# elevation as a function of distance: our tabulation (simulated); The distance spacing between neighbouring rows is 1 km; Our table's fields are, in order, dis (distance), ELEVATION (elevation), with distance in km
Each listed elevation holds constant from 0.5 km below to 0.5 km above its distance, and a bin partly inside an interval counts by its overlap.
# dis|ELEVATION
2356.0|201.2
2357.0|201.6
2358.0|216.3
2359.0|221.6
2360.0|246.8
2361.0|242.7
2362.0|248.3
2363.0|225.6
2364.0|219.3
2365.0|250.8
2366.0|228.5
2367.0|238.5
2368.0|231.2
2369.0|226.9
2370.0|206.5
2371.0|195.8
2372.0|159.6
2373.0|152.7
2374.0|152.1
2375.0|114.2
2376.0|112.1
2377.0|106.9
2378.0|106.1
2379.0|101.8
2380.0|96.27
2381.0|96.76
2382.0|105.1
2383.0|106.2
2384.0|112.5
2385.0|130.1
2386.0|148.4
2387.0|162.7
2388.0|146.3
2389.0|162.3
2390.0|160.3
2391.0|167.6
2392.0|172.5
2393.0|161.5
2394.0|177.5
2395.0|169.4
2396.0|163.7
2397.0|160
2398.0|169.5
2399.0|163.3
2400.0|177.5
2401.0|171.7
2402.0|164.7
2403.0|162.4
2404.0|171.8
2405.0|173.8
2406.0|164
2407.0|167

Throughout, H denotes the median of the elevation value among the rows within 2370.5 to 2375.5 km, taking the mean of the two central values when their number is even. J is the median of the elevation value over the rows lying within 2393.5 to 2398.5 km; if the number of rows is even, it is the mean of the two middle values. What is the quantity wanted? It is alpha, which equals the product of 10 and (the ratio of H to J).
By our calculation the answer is 9.0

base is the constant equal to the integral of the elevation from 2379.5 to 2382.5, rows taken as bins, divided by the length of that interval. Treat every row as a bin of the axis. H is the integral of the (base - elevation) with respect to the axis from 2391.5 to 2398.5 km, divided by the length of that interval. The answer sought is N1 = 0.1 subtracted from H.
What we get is -68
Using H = -68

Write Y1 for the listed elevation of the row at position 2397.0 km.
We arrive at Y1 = 160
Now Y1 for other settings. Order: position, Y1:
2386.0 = 148.4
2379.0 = 101.8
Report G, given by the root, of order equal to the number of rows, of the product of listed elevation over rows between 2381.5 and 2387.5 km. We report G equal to 126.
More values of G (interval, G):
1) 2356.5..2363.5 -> 228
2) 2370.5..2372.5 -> 177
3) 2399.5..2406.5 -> 169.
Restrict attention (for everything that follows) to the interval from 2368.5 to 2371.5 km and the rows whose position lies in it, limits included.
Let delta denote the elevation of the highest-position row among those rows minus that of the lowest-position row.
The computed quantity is -31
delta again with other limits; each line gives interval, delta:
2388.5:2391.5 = 5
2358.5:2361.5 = 21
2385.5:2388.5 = -2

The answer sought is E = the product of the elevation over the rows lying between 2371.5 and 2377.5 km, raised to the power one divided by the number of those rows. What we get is 131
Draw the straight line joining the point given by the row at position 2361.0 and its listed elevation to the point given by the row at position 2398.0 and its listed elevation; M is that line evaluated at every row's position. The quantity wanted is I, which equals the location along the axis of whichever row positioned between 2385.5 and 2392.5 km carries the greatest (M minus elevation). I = 2386.0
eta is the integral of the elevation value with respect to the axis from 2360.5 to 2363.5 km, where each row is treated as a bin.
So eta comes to 717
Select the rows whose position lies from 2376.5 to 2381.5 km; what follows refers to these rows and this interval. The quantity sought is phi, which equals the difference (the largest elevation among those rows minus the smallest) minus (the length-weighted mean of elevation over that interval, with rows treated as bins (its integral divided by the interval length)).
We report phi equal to -91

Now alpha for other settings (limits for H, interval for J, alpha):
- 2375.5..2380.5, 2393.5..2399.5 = 6.4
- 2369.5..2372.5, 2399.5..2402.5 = 11.4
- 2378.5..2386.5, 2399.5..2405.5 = 6.2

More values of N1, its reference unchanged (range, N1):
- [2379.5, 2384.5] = -4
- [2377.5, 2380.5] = -2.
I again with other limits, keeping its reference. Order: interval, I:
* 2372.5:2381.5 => 2380.0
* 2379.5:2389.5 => 2380.0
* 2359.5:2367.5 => 2364.0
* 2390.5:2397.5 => 2393.0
